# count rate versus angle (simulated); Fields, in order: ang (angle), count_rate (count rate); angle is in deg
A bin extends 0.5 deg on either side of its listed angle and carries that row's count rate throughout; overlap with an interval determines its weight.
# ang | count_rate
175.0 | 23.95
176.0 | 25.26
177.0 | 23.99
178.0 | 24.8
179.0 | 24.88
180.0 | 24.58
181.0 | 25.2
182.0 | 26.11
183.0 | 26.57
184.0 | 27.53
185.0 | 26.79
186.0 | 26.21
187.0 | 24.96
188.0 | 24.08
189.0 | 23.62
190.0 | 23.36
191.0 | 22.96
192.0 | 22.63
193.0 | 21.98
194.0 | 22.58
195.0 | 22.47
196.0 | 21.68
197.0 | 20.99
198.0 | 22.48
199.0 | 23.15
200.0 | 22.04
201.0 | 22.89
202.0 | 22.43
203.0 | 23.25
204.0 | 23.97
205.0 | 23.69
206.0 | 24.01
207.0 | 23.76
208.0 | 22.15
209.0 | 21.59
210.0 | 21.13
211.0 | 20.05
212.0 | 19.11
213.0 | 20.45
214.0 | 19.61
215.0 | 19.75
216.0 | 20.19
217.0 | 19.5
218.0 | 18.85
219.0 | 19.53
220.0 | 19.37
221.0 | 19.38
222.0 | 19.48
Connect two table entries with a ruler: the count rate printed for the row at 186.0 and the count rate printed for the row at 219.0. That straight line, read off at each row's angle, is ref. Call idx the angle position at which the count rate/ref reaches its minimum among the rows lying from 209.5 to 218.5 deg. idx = 212.0 deg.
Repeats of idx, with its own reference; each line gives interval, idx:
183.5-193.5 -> 193.0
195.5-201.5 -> 197.0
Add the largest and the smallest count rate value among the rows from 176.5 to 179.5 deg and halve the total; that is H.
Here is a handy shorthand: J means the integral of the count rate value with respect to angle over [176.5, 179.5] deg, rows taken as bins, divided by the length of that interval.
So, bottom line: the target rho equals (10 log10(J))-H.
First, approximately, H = 24.4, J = 24.6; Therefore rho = -10.5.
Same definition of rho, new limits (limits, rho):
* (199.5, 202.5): -9.0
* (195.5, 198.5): -8.4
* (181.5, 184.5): -12.5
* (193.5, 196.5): -8.7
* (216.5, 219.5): -6.3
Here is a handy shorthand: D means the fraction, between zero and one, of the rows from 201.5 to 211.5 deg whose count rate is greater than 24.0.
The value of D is 0.10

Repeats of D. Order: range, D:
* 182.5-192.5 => 0.60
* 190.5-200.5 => 0.00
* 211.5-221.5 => 0.00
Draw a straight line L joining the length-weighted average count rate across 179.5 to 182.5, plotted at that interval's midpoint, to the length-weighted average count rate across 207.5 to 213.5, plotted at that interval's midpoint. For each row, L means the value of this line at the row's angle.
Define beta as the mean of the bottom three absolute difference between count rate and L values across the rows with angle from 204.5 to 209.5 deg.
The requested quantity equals 1.2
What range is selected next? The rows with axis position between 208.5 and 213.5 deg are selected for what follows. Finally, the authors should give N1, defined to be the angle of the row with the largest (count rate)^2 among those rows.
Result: 209.0 deg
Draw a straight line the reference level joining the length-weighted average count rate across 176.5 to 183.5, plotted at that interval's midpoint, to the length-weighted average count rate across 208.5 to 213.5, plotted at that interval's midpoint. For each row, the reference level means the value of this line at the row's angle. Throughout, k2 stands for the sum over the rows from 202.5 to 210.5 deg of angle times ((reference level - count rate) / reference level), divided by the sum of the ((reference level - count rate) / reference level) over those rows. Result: 205.9 deg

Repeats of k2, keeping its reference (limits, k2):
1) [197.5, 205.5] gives 203.2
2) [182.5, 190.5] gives 184.5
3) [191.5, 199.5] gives 194.0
